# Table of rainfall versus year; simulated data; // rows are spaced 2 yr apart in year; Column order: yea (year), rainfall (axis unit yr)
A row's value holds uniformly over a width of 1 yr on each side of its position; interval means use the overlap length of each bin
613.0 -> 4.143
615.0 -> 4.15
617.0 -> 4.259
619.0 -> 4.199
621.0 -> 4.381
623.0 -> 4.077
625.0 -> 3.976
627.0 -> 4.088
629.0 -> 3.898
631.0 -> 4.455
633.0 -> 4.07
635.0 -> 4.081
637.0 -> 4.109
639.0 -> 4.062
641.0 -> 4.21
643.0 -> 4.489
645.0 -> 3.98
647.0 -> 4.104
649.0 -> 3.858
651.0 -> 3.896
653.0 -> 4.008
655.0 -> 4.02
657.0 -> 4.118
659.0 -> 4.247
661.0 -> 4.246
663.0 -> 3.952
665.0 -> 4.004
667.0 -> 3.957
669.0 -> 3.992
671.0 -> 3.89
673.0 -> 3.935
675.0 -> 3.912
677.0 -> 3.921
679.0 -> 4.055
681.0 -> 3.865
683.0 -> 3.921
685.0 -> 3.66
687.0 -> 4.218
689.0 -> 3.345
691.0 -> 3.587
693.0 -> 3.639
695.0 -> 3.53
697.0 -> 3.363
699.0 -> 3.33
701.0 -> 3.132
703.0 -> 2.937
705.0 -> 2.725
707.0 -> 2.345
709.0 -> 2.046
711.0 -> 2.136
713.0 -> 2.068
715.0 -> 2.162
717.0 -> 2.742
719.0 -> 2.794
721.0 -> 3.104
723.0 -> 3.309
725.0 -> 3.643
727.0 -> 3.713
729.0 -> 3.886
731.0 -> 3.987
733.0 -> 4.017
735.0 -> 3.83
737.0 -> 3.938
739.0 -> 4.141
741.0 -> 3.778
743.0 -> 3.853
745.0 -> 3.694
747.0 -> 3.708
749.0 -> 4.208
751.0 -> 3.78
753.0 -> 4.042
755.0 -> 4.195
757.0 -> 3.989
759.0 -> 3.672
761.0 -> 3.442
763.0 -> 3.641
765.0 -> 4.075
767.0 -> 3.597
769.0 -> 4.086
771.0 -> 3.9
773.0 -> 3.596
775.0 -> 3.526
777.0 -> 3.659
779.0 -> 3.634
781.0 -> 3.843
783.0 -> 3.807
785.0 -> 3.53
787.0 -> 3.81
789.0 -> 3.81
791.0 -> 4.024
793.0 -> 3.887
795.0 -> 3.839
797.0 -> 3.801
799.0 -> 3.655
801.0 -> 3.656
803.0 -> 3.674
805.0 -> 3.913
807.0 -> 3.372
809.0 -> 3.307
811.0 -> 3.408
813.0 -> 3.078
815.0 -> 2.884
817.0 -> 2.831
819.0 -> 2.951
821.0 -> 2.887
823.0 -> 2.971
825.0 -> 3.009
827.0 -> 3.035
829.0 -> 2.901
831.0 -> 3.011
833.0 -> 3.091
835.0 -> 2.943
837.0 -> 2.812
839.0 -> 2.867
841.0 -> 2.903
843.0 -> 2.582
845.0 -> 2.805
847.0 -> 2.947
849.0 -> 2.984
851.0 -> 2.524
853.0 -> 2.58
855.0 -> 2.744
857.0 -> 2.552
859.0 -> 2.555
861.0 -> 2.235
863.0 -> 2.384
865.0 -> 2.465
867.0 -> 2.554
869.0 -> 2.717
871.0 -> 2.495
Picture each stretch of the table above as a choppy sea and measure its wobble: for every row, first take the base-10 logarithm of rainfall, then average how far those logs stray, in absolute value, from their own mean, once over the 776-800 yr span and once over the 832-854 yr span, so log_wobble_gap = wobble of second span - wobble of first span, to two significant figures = 0.011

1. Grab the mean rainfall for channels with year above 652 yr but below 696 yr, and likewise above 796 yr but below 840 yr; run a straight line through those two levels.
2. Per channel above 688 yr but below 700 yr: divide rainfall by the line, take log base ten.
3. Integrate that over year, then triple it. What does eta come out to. -1.5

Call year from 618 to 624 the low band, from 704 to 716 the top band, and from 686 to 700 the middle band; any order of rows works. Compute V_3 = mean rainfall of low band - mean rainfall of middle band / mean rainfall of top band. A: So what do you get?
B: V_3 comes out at 2.63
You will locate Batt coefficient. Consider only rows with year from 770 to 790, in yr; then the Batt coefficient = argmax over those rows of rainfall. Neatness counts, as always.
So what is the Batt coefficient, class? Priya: 771.0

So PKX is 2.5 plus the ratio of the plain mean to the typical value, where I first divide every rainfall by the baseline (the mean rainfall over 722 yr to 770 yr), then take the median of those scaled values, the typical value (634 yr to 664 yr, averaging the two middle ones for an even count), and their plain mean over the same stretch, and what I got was 3.50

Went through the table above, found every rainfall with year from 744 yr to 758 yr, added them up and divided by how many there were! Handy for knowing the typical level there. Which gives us 3.95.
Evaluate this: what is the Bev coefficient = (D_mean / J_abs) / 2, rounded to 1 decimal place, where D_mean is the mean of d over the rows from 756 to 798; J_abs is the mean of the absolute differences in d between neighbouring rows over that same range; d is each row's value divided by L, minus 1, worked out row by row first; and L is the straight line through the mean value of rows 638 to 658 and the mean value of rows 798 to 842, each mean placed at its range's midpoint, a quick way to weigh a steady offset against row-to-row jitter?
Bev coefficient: 1.0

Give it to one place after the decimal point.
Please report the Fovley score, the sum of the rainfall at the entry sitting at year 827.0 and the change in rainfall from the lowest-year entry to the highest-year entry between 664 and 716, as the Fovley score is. 1.2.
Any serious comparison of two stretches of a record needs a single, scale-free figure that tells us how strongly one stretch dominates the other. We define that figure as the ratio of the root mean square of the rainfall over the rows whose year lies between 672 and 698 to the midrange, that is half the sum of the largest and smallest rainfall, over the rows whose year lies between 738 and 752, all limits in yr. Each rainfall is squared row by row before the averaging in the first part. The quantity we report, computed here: 0.96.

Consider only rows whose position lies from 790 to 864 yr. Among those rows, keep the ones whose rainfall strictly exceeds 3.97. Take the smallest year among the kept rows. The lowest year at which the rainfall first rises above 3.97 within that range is 791.0 yr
